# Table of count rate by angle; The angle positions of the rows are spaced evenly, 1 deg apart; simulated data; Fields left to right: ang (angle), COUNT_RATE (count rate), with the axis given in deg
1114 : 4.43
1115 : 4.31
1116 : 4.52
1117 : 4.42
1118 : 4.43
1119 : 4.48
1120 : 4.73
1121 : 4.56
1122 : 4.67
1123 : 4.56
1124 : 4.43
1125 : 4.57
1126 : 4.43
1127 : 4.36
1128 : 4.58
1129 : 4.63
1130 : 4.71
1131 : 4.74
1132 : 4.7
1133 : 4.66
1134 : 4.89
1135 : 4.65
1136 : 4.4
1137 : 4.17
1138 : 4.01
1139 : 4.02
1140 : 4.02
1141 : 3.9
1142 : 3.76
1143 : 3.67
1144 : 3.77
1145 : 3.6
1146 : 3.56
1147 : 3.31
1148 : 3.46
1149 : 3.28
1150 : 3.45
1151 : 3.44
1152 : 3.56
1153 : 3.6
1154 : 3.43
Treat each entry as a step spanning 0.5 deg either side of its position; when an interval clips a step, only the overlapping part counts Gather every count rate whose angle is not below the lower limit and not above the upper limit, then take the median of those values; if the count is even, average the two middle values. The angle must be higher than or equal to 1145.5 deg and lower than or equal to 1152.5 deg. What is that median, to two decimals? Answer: 3.45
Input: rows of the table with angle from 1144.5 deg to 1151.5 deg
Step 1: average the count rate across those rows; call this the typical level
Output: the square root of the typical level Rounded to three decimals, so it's 1.855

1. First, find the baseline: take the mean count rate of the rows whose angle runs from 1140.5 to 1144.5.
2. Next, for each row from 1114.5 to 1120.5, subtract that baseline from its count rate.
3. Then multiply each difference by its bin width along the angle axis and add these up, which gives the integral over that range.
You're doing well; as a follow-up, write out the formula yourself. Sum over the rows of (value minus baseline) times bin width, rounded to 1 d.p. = 4.2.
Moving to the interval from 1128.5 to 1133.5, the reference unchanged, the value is 4.6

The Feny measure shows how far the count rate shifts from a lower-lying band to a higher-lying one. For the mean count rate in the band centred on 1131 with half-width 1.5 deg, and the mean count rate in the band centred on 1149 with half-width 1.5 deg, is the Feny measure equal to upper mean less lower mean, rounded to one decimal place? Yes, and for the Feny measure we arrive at -1.3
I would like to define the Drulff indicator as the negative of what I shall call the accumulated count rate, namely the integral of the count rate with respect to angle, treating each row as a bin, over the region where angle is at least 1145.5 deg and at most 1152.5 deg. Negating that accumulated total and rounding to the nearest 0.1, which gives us -24.1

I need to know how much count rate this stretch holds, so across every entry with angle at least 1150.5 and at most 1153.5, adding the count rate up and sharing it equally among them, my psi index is 3.5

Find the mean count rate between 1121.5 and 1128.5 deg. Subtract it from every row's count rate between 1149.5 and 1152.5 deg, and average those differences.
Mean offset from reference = -1.0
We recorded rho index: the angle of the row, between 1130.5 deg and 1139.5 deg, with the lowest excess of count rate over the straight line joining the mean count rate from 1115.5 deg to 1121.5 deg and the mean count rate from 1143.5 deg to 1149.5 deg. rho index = 1138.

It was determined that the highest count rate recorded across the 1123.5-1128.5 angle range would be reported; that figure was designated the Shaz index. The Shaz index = 4.58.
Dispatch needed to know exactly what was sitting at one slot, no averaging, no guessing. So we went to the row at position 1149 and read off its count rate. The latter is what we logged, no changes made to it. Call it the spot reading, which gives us 3.28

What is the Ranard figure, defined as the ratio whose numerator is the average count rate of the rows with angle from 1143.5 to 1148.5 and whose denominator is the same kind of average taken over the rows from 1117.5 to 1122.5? 0.77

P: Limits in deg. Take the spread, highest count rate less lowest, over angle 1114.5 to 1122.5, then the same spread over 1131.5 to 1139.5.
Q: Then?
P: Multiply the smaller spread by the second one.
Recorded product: 0.37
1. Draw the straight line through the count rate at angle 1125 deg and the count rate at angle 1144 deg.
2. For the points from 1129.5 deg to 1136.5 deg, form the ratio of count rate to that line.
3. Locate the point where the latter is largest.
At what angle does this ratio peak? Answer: 1134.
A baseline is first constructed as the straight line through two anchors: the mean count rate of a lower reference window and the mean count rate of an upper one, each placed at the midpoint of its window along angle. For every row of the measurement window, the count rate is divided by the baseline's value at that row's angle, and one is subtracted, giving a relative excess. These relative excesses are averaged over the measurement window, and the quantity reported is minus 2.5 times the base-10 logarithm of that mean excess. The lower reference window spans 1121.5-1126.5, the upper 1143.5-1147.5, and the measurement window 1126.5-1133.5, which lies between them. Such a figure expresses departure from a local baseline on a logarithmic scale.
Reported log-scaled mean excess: 2.7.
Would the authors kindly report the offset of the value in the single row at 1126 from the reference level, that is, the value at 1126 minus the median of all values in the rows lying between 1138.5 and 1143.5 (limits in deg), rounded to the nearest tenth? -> 0.5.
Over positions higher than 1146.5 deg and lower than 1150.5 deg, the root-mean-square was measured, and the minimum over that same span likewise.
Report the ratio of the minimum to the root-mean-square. 0.972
